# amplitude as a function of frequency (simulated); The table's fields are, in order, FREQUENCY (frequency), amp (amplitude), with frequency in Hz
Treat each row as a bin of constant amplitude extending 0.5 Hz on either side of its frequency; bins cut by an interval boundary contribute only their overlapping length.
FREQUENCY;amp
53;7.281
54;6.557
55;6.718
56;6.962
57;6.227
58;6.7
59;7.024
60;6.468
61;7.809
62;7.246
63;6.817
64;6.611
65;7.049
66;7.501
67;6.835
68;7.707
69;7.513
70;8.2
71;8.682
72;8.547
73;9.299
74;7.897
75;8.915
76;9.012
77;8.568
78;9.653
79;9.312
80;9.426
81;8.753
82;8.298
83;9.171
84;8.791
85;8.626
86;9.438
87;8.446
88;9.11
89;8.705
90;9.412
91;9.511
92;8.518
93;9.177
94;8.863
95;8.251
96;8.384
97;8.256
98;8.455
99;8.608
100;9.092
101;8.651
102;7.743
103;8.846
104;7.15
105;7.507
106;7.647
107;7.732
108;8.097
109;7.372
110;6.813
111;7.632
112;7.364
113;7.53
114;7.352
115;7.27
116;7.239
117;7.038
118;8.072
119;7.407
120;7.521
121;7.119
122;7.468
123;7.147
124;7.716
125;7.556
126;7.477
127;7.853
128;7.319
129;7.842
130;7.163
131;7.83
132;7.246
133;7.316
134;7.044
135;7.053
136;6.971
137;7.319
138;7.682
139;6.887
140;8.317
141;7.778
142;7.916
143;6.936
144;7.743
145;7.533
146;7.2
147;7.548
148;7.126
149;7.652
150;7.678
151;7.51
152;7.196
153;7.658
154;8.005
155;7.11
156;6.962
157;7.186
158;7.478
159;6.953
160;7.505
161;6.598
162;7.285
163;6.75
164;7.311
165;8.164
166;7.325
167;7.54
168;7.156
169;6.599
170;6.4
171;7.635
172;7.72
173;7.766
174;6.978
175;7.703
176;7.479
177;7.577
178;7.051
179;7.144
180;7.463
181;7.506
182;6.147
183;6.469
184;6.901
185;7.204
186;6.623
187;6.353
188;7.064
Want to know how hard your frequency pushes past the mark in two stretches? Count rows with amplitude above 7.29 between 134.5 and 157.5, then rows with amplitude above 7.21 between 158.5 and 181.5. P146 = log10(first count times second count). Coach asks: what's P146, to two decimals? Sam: 2.26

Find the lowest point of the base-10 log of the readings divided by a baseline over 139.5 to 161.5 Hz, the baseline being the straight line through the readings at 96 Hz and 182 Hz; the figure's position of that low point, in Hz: 143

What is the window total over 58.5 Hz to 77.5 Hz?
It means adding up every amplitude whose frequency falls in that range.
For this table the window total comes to 148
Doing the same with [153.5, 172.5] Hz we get 138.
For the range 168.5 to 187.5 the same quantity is 135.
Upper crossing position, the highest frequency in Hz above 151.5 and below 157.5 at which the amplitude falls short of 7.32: 157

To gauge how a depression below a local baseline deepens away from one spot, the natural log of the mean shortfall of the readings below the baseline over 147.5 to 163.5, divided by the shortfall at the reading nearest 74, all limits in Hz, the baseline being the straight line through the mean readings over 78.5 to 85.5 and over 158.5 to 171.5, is -2.7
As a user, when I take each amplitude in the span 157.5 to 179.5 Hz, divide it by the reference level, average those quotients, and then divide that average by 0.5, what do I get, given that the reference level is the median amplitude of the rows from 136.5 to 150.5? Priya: 1.92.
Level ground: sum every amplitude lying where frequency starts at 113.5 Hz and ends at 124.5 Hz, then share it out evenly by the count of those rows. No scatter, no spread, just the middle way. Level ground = 7.40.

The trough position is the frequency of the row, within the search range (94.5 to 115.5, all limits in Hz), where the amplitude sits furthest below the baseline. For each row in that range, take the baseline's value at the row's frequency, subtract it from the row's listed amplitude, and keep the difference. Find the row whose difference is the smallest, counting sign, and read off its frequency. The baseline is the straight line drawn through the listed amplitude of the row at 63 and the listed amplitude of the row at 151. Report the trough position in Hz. 110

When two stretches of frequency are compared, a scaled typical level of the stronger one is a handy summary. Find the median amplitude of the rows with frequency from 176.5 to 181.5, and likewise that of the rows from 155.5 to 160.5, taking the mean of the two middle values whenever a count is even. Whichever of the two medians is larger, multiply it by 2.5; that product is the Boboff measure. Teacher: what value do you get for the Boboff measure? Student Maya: 18.7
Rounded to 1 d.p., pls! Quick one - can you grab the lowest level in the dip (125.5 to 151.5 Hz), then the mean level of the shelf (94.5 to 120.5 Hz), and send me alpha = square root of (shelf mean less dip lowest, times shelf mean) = 2.7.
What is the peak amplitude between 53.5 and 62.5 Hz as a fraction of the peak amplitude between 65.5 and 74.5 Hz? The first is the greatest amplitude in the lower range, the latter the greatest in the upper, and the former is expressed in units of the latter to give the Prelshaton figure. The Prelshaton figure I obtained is 0.84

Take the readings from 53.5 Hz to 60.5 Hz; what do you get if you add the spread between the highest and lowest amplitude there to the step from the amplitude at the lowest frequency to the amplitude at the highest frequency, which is 0.7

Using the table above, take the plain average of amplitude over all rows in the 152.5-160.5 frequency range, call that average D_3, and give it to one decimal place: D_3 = 7.4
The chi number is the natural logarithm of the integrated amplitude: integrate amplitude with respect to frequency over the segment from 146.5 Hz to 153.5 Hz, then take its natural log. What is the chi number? 3.96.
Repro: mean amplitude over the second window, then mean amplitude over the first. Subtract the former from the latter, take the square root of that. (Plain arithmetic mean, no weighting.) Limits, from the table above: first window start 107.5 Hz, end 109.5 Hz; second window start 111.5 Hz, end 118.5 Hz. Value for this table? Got 0.57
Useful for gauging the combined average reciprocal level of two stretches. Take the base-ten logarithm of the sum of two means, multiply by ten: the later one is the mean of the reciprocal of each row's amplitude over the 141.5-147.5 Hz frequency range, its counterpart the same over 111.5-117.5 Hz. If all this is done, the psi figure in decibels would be -5.67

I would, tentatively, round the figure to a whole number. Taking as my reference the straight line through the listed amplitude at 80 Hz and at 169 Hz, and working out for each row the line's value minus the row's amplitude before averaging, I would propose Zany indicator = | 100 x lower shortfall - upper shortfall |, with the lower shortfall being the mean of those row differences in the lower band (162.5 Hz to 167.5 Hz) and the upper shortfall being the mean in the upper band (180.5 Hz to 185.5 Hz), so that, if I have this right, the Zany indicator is 69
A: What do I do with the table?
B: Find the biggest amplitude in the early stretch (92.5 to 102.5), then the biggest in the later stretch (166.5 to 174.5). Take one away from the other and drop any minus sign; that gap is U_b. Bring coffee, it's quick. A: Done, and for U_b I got 1.4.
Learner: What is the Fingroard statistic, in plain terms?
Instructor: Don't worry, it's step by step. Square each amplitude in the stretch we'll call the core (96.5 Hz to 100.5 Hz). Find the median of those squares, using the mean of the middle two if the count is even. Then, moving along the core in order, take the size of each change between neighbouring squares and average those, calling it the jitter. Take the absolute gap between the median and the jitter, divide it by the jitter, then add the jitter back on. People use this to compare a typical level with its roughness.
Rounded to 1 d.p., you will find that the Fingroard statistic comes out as 18.9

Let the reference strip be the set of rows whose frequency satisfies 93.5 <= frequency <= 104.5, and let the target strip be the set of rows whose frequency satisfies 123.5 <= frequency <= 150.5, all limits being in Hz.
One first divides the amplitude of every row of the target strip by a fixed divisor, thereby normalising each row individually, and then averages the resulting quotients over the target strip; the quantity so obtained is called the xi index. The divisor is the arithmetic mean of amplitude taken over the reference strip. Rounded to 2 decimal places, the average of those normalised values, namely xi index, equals 0.89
